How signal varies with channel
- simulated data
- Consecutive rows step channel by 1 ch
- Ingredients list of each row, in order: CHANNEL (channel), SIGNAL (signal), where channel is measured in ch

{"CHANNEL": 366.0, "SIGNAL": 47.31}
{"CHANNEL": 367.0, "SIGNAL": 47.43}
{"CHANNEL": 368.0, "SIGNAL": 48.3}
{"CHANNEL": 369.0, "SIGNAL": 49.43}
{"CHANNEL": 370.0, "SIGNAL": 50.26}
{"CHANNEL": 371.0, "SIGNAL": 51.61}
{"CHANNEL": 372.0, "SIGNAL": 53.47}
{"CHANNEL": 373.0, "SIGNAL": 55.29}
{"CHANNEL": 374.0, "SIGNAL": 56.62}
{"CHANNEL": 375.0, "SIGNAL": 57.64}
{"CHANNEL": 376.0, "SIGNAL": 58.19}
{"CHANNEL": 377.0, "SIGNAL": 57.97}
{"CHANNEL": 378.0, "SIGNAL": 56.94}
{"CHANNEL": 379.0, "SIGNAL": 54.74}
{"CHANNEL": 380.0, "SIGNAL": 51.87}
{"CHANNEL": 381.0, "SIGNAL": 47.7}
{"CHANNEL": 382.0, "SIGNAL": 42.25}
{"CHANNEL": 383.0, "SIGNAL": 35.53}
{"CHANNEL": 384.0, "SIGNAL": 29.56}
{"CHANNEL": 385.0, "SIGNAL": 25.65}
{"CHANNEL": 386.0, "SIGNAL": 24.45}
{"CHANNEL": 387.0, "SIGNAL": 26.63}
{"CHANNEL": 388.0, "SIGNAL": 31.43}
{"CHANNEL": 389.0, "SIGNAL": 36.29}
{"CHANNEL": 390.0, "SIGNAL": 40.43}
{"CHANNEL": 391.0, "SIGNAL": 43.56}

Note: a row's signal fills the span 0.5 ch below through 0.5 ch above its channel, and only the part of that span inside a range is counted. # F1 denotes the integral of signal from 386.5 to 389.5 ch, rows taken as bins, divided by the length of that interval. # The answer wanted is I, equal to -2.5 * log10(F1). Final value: -3.74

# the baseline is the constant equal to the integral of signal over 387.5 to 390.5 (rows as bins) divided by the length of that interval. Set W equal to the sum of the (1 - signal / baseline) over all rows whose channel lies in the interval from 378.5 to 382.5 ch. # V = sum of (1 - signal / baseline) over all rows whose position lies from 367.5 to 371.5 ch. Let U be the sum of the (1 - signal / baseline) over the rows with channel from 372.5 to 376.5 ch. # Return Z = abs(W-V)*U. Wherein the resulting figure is -0.2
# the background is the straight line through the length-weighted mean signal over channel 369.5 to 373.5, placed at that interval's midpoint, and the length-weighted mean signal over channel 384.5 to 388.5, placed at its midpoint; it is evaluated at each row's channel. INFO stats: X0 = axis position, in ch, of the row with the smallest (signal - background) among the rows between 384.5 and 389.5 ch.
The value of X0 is 385.0 ch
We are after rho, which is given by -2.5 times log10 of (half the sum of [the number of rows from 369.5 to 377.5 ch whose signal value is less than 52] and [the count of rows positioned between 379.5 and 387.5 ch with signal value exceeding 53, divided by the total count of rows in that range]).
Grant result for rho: 0.0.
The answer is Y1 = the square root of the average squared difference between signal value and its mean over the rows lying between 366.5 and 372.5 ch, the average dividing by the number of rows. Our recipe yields 2.0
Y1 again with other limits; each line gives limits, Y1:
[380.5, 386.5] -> 8.5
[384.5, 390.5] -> 5.9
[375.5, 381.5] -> 3.8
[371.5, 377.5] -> 1.7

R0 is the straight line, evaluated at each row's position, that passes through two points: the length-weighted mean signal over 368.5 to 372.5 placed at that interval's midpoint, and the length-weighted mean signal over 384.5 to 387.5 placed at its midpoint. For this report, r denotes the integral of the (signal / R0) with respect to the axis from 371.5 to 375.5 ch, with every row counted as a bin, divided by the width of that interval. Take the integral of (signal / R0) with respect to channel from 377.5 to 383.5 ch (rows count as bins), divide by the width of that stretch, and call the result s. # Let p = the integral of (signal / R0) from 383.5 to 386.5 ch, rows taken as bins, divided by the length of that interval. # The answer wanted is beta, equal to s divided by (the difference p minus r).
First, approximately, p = 0.97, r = 1.21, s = 1.38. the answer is -6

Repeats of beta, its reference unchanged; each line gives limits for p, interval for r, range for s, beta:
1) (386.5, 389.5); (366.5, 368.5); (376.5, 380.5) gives 3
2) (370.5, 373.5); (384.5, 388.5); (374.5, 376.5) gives -207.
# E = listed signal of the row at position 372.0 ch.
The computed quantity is 53.47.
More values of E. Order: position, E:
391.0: 43.56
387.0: 26.63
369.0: 49.43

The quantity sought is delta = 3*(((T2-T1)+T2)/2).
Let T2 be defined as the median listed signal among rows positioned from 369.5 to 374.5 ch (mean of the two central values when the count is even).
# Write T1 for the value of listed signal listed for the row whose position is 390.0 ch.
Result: 100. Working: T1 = 40.43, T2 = 53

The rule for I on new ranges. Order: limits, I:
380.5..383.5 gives -4.05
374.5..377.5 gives -4.41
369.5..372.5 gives -4.29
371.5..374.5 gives -4.35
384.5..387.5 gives -3.52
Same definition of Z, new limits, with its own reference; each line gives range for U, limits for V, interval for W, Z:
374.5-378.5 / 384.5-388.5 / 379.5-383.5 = -4.6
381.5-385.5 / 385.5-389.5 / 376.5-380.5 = 0.9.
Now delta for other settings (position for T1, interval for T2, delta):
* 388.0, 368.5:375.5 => 113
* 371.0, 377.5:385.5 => 58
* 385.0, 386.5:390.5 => 63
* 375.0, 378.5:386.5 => 30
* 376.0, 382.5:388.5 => -3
